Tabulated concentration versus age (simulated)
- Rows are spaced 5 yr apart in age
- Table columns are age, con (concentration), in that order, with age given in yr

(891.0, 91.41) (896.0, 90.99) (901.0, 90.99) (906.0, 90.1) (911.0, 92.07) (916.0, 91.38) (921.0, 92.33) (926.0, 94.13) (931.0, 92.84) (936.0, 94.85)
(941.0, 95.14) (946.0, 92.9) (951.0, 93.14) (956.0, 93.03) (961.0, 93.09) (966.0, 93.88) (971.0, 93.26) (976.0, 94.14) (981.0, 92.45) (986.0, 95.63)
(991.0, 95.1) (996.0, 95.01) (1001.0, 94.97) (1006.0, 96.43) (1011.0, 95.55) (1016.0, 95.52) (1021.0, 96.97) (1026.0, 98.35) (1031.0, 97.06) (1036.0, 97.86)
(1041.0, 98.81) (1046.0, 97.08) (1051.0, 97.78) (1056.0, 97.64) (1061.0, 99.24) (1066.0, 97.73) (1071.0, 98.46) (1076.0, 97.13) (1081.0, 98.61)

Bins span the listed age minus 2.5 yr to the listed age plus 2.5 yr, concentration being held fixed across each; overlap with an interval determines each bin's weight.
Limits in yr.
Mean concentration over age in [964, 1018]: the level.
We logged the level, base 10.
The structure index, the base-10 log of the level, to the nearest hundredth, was 1.98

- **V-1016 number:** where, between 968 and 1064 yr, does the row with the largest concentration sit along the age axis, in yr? 1061.0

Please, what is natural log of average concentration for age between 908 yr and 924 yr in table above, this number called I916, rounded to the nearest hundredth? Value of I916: 4.52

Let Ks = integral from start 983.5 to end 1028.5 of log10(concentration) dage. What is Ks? 89.2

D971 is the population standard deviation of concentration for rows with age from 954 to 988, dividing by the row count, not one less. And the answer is 1.0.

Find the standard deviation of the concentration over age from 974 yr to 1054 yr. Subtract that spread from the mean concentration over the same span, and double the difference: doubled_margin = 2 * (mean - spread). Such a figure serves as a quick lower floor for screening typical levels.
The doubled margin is 189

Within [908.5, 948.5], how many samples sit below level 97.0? 8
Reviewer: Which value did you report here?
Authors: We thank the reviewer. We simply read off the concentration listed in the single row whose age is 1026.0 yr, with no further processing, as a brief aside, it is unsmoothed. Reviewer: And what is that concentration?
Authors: 98.35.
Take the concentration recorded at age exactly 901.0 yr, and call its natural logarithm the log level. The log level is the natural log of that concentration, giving 4.51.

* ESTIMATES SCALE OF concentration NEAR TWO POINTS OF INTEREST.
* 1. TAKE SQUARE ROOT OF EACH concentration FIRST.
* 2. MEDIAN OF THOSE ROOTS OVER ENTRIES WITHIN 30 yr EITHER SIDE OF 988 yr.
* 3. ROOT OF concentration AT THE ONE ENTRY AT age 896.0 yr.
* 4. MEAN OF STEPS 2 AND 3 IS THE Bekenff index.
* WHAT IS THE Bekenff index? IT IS 9.64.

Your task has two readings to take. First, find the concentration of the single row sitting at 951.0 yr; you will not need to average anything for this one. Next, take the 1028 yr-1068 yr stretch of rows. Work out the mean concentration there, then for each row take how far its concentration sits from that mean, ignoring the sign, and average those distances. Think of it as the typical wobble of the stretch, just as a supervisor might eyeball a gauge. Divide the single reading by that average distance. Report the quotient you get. 166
